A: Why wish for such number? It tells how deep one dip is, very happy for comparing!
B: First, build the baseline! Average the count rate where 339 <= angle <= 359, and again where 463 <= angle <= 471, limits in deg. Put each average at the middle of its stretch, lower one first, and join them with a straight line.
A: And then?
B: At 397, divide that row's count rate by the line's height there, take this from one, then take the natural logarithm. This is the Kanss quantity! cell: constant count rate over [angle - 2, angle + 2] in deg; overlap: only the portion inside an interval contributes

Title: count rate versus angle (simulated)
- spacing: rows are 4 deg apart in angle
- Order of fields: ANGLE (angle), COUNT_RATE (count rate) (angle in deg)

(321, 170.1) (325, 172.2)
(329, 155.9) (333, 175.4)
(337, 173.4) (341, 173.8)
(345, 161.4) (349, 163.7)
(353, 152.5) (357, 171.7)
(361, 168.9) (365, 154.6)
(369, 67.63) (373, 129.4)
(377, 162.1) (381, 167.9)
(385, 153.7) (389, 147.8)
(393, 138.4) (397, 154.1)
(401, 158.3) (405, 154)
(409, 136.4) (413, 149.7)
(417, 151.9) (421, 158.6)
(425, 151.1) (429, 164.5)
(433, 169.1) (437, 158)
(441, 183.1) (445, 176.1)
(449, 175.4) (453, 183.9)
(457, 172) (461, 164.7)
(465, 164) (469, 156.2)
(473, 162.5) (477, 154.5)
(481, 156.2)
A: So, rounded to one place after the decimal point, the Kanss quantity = -2.9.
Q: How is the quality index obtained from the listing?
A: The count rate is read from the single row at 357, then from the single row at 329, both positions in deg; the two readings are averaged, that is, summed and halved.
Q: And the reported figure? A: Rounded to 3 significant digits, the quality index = 164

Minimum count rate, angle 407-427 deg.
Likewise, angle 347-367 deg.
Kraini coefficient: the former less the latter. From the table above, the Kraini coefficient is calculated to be -16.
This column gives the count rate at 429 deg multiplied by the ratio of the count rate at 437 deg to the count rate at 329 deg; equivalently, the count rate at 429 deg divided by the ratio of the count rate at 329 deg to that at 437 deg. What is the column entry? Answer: 167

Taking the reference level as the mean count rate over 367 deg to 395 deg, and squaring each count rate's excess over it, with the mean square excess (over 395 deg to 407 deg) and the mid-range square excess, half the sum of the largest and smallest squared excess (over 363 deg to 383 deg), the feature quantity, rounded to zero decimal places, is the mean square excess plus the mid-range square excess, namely 2828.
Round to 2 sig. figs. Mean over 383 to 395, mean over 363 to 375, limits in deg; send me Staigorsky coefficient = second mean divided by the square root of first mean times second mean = 0.89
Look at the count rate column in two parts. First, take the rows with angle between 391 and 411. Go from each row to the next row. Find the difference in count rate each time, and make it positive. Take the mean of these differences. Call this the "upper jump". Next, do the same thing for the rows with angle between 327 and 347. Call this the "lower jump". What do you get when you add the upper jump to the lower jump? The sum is 19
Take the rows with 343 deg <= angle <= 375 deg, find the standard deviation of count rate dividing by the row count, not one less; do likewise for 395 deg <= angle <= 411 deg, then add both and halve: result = 20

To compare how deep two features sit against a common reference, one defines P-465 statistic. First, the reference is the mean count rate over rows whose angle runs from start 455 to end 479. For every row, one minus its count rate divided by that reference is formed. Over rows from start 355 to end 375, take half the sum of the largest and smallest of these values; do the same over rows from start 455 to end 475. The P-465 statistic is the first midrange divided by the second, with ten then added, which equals -14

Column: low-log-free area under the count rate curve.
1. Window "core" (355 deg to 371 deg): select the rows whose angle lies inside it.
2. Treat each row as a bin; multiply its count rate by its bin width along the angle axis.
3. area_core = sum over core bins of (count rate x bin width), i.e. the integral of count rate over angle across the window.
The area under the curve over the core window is 2251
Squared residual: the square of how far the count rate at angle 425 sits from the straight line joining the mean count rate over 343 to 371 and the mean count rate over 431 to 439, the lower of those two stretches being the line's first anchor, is 111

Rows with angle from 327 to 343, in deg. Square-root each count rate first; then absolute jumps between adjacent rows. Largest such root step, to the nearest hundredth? 0.76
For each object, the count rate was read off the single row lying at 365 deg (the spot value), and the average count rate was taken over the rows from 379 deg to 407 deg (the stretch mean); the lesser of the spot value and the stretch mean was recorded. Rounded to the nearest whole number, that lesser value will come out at 153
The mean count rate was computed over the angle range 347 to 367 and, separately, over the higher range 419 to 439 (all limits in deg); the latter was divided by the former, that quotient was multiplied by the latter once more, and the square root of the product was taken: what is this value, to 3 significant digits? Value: 12.6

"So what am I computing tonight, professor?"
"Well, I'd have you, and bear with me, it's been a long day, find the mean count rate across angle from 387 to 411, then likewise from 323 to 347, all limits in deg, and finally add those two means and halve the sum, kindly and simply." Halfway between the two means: 158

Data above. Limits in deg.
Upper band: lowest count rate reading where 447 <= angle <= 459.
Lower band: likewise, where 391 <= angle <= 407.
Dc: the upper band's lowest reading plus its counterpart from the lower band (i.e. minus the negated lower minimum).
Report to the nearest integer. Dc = 310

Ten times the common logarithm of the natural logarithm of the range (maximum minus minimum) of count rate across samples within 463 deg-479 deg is 3.52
